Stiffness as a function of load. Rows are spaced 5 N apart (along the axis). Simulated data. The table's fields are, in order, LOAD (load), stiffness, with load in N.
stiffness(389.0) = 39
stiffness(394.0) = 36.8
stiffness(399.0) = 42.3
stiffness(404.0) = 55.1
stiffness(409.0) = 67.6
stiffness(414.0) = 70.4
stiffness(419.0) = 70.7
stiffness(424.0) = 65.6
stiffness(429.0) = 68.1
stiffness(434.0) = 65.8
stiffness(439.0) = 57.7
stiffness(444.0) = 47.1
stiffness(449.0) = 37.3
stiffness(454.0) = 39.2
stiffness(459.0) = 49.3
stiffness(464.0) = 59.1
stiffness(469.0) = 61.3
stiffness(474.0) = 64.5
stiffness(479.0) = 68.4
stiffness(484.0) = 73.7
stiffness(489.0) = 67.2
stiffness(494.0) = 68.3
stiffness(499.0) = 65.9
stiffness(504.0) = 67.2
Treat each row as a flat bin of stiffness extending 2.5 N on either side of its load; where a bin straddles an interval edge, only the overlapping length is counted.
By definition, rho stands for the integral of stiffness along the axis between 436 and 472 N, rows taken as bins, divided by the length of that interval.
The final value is 51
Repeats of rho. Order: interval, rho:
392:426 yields 59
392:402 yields 40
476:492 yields 70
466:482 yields 65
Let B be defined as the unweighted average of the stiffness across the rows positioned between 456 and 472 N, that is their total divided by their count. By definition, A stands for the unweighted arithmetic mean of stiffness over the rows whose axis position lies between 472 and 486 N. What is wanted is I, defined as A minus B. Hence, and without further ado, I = 12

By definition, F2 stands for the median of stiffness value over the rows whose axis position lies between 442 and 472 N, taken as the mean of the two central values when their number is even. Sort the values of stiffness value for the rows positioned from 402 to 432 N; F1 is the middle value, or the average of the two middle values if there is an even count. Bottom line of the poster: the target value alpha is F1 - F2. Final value 20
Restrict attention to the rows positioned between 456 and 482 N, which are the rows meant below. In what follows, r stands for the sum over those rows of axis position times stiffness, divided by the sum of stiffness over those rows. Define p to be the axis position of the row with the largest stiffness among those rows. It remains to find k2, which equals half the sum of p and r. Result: 474.4 N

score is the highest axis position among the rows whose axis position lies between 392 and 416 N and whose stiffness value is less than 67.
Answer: 404.0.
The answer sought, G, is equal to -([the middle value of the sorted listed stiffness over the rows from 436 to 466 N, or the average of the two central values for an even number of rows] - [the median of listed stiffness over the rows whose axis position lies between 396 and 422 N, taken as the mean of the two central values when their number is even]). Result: 19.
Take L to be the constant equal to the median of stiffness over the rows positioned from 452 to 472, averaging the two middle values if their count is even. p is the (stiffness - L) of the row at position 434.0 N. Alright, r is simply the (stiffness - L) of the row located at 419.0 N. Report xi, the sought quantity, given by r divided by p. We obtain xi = 1.4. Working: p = 11.6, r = 16.5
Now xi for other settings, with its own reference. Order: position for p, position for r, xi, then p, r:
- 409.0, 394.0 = -1.3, 13.4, -17.4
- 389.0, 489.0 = -0.9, -15.2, 13.0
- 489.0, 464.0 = 0.4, 13.0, 4.9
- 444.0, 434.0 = -1.6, -7.1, 11.6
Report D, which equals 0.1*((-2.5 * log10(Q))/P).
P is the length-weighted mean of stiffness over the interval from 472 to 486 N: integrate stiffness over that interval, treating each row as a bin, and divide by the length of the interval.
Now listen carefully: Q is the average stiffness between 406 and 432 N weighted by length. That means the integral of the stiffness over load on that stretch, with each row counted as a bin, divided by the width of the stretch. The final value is -0.0067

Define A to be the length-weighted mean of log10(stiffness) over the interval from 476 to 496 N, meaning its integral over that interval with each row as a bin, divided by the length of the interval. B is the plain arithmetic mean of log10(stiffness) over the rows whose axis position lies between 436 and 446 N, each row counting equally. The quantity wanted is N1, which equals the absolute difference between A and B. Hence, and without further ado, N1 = 0.12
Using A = 1.84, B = 1.72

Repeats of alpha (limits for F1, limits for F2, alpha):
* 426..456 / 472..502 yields -15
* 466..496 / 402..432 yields 0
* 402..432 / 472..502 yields 0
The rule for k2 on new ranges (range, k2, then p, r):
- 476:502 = 486.4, 484.0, 488.8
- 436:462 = 443.7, 439.0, 448.5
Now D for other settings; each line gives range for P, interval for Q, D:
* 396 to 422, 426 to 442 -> -0.0074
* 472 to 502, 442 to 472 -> -0.0062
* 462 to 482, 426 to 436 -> -0.0072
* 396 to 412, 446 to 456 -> -0.0072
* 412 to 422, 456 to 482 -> -0.0063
